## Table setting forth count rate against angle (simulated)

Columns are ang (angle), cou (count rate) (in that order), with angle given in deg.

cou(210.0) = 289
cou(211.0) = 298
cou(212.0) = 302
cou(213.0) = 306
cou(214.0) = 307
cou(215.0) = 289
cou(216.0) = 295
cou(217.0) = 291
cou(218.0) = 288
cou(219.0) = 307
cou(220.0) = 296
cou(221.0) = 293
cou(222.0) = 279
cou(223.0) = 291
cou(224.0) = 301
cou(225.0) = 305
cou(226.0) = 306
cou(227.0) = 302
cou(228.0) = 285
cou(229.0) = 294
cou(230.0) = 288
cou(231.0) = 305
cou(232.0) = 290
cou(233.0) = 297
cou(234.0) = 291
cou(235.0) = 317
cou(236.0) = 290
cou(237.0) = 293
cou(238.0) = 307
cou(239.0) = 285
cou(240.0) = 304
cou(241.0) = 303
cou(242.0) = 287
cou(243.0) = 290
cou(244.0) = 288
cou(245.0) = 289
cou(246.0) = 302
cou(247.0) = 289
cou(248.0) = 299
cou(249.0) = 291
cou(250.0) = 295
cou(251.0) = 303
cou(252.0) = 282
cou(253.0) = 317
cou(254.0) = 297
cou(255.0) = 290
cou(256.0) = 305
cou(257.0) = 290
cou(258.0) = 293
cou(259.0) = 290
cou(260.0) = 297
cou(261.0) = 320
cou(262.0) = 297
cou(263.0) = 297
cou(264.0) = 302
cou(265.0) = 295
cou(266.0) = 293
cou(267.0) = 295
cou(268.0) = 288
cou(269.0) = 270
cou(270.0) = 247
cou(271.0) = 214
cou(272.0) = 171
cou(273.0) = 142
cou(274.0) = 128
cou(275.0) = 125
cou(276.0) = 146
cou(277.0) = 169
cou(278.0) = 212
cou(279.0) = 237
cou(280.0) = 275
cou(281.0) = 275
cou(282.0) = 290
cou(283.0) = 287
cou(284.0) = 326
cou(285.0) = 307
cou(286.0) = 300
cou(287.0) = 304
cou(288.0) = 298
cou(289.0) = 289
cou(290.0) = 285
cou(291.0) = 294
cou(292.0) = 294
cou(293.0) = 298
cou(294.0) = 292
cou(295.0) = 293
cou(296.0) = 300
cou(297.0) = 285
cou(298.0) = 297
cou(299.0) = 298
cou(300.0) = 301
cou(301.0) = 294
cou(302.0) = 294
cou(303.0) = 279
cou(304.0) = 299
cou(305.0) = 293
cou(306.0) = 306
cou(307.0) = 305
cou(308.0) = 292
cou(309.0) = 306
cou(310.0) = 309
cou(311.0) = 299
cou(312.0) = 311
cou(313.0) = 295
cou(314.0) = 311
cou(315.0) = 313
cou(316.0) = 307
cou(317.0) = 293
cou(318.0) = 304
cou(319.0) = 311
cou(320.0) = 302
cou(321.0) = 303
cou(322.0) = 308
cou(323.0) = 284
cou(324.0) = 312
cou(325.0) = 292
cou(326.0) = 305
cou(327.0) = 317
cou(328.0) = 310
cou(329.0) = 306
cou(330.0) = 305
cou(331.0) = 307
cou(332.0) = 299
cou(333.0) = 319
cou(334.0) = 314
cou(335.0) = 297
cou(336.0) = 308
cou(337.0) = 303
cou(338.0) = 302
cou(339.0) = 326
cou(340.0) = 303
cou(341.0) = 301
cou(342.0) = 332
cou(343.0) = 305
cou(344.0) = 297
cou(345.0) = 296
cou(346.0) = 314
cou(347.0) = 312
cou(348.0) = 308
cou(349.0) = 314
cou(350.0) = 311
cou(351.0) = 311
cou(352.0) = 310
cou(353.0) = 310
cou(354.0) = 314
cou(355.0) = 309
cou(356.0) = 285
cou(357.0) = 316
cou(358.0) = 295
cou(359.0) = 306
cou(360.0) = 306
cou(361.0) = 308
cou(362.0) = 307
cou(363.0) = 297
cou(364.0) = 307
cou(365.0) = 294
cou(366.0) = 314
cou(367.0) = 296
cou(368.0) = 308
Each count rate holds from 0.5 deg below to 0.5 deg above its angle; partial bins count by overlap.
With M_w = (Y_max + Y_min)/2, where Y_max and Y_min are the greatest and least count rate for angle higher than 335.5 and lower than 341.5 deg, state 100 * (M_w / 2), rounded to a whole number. 15675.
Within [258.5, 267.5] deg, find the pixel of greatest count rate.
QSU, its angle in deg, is 261.0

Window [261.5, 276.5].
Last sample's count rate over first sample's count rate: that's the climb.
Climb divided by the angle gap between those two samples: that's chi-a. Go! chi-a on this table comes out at -10.8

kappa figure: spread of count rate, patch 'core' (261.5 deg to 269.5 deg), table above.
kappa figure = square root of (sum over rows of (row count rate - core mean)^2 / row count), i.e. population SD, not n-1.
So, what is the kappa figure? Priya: 9.1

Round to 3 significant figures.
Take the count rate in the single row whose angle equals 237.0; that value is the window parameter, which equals 293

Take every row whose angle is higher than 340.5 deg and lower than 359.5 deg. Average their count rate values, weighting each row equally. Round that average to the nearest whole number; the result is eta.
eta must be 308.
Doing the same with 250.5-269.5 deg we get 296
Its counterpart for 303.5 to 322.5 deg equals 304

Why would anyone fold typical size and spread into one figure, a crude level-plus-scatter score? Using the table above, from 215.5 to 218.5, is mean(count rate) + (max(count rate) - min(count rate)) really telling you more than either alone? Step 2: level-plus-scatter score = 298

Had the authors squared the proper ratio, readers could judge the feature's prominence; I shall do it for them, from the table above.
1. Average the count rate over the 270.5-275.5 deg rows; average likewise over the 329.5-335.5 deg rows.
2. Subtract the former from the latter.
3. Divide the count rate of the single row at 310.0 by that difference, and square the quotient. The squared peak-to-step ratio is 4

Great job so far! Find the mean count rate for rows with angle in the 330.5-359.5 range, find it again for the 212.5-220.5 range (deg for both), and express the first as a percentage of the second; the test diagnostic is 103.5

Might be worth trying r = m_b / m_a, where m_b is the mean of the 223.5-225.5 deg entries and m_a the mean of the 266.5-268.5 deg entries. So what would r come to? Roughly 1.04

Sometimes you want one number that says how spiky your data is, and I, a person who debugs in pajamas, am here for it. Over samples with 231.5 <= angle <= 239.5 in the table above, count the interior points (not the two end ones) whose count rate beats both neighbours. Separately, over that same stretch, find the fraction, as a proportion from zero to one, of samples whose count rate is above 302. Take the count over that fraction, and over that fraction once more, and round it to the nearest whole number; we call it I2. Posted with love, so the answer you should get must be 48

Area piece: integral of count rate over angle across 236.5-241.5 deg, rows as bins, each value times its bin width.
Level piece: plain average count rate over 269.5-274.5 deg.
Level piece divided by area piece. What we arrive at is 0.121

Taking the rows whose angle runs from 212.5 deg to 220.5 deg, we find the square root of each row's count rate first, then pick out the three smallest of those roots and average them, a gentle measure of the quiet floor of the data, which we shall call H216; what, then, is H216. 17.0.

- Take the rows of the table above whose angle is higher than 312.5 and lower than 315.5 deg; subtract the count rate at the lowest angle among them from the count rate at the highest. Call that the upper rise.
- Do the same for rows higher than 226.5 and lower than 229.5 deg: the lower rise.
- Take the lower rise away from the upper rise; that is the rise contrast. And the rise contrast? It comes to 26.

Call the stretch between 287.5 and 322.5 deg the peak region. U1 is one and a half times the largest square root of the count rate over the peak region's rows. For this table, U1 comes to 26.5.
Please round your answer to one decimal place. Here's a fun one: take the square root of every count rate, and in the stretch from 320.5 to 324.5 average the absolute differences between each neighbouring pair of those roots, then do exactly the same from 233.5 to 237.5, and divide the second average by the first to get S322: 1.0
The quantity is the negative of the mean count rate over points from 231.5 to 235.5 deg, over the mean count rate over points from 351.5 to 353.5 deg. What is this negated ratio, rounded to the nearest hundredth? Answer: -0.96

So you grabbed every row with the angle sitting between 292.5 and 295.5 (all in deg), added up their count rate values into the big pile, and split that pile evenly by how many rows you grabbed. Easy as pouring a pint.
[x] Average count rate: 294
